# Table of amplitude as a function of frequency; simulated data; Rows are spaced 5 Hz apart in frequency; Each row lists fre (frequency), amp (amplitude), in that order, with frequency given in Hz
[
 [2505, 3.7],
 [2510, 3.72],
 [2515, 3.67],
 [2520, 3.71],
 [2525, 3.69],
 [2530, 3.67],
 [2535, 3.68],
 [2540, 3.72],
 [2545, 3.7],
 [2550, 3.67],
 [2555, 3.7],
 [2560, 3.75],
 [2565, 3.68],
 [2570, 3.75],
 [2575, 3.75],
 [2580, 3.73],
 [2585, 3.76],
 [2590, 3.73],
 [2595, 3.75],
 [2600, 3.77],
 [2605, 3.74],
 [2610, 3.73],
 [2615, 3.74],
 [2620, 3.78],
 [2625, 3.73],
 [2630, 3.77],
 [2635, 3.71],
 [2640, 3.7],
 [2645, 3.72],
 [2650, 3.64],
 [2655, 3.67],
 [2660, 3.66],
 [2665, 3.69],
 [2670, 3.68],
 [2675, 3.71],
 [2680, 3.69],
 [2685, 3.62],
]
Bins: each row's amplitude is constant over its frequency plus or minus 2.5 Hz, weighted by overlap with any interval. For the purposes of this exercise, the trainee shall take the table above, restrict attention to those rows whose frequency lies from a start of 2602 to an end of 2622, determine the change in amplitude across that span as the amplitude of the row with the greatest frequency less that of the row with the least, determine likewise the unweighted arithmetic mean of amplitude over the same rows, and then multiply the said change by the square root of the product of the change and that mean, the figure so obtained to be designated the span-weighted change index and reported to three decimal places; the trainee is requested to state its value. 0.015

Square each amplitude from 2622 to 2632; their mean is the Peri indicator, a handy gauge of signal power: 14.1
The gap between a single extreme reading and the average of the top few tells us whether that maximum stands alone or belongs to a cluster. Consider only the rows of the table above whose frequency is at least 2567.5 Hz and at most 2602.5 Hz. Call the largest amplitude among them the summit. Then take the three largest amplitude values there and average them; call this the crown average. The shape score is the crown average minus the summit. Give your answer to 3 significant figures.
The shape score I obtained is -0.0100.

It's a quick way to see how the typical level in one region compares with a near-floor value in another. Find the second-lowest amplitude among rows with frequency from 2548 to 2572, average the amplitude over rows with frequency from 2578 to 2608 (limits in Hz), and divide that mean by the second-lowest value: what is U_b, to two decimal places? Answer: 1.02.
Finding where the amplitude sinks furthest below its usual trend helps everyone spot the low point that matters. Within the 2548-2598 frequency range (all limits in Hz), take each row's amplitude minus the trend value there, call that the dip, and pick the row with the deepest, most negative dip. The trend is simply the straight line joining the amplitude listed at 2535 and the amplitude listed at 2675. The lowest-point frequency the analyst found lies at 2550 Hz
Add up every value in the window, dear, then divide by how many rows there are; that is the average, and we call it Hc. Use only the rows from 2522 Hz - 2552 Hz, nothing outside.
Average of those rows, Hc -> 3.69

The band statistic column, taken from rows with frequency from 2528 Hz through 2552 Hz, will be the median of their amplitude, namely 3.680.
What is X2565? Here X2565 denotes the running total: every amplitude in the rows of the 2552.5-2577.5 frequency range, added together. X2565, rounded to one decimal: 18.6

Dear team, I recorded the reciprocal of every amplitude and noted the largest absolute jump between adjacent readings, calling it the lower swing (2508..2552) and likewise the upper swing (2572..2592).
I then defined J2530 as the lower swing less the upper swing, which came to 0.0015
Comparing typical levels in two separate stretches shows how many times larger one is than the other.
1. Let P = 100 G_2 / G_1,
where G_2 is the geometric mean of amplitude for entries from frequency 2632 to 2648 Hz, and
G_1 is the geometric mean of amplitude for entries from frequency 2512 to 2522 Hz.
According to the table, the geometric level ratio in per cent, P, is 100.5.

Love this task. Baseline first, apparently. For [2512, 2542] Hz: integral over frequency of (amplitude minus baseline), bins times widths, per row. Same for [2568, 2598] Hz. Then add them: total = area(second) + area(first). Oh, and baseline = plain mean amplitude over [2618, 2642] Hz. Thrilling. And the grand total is -1.2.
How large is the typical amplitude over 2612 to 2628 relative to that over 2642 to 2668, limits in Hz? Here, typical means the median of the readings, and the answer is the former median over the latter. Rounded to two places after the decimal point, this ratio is 1.02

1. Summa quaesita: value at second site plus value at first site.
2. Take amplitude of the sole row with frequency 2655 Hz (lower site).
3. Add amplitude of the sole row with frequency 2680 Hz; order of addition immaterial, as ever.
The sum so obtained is 7.36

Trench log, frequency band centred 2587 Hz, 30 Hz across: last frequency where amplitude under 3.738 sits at 2590 Hz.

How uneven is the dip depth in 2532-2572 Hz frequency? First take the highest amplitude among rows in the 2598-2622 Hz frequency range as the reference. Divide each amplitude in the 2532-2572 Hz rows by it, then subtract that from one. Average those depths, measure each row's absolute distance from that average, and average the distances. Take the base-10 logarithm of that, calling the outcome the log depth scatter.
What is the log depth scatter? -2.17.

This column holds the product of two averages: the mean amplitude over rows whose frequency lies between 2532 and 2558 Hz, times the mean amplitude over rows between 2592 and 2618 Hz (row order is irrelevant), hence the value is 13.8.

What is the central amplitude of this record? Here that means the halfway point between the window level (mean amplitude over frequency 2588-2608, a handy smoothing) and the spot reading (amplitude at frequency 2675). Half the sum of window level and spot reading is 3.73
